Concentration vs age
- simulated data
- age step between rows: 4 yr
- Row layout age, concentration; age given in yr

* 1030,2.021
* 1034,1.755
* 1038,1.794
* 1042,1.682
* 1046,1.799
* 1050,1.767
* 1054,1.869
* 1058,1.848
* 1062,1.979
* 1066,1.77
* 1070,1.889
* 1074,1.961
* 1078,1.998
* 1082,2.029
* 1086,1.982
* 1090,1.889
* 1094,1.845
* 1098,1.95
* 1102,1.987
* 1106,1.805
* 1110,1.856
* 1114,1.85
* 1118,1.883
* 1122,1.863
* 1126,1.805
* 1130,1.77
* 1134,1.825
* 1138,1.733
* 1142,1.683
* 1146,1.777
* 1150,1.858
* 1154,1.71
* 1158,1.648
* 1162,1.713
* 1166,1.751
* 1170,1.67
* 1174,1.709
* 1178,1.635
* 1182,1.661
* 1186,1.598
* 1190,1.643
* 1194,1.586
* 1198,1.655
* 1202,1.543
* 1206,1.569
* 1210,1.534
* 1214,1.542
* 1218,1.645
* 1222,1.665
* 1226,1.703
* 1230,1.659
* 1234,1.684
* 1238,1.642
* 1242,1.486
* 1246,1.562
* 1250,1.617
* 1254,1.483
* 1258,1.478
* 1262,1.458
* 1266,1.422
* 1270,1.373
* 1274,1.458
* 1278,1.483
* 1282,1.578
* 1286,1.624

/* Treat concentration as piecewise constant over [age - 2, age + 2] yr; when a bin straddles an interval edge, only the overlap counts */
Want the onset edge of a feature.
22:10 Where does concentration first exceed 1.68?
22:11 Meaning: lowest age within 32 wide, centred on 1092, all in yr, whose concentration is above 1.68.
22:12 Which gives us 1078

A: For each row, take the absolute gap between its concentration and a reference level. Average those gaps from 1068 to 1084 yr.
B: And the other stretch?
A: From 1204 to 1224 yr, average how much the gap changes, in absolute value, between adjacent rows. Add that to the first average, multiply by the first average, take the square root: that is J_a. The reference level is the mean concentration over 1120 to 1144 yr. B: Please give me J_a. 0.209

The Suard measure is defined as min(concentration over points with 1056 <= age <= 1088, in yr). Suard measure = 1.77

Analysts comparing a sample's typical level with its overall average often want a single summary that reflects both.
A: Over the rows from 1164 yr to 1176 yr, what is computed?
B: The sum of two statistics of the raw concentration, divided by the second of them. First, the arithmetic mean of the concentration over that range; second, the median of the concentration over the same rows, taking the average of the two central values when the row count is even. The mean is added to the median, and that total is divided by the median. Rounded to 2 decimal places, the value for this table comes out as 2.00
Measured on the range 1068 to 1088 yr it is 1.99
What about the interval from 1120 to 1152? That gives 2.00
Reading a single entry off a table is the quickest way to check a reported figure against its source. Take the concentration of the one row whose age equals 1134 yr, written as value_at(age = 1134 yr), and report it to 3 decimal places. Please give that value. 1.825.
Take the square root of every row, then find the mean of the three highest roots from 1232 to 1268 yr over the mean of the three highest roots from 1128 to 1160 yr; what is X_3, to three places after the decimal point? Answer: 0.951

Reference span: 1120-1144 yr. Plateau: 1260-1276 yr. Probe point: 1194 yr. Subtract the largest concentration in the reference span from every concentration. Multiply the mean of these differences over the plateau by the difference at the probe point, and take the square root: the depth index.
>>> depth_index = 0.35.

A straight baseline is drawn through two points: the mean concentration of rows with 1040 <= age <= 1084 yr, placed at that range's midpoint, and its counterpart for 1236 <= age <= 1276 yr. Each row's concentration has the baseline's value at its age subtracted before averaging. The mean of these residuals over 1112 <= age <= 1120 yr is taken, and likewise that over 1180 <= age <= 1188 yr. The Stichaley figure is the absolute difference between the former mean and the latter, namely 0.11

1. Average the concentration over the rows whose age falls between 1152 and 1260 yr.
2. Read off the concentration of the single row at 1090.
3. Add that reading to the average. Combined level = 3.5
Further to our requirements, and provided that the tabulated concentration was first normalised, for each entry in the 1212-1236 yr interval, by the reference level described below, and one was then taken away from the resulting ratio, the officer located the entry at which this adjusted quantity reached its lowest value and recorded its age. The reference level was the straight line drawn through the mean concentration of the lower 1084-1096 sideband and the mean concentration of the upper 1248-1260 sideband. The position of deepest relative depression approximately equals 1214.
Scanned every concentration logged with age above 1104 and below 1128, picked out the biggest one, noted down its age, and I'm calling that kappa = 1118 yr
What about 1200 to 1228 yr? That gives 1226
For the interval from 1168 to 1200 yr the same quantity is 1174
